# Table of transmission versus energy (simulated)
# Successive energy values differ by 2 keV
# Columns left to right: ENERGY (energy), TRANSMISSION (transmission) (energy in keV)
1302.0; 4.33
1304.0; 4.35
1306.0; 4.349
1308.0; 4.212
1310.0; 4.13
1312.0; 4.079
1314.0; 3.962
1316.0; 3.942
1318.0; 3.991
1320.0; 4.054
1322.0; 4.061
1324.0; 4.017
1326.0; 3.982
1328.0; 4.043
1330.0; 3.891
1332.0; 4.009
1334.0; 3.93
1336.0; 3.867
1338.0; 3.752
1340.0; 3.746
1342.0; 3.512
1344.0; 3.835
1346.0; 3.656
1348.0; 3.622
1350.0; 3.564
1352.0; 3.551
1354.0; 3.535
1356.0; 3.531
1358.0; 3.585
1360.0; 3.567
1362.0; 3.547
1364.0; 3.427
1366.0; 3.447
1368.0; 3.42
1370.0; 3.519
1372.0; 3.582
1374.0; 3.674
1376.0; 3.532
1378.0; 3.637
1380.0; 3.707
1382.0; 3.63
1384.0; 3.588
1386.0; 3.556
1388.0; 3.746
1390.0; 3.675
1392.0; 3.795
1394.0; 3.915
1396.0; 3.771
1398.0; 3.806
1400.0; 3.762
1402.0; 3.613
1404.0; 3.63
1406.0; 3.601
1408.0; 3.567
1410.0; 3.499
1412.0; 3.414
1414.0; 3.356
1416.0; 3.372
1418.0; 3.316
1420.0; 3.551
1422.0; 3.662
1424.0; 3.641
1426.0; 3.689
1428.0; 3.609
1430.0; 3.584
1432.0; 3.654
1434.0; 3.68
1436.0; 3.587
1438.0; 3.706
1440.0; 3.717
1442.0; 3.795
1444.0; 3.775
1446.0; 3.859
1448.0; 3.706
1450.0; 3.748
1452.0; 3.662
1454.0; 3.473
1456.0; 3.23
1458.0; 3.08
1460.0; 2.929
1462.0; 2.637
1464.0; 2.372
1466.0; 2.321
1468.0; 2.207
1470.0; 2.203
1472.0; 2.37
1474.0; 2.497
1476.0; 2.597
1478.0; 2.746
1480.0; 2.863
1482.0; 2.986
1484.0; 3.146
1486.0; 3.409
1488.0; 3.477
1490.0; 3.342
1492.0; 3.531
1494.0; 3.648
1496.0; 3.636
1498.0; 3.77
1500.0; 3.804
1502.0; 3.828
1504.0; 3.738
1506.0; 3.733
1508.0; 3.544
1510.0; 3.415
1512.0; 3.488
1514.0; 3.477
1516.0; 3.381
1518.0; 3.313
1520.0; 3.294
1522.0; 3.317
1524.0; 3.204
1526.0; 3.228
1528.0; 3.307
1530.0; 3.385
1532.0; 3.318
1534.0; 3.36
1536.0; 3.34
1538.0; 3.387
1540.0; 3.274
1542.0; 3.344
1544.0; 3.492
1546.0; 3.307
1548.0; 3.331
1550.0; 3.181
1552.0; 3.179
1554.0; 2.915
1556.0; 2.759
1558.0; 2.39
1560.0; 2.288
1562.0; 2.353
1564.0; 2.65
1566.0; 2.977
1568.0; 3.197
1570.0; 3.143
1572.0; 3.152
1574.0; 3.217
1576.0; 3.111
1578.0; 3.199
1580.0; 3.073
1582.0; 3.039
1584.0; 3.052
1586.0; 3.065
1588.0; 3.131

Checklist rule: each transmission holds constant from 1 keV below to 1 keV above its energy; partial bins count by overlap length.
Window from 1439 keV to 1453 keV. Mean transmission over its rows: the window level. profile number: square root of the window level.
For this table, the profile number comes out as 1.94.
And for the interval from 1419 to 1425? 1.90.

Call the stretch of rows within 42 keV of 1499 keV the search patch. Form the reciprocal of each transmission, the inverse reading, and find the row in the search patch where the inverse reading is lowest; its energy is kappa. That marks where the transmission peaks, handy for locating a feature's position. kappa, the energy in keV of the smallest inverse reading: 1502.0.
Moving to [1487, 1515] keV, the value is 1502.0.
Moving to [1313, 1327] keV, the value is 1322.0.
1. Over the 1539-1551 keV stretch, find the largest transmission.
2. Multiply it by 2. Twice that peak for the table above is 6.98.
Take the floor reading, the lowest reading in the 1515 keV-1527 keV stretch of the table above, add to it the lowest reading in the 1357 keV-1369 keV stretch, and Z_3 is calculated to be 6.6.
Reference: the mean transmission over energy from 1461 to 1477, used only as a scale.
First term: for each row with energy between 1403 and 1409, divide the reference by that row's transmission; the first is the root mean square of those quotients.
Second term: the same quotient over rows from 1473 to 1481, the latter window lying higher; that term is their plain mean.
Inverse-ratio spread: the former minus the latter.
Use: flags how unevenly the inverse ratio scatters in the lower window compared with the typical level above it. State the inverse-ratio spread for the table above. -0.23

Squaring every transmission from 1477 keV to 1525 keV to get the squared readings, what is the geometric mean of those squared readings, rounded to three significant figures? 11.6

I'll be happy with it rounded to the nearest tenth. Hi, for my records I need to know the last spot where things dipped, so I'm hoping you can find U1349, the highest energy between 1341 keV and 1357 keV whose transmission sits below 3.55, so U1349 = 1356.0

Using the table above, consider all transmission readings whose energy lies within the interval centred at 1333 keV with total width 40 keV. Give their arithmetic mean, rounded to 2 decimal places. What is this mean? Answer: 3.85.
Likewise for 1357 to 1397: 3.62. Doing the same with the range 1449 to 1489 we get 2.90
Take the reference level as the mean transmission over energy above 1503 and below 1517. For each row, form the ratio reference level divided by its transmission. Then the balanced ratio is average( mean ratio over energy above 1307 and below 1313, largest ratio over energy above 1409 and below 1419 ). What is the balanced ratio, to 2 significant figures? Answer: 0.96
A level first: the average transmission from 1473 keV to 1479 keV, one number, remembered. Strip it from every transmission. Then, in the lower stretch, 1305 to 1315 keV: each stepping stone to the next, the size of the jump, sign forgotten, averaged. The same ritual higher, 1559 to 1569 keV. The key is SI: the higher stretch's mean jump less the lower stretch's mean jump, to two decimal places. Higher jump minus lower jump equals 0.13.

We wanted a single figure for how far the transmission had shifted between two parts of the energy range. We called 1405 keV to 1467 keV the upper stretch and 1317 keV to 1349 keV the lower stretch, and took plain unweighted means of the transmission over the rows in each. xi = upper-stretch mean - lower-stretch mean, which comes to -0.4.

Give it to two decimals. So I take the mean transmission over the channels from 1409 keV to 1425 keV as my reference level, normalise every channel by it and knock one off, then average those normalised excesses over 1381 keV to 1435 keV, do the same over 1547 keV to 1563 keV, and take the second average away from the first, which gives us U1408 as 0.24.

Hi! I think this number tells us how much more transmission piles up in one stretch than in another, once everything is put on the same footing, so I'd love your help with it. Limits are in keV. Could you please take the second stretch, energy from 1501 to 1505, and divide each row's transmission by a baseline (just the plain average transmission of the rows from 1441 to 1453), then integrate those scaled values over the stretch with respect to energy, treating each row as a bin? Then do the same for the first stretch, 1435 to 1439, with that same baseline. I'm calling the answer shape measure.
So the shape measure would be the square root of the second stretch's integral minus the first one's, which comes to 0.38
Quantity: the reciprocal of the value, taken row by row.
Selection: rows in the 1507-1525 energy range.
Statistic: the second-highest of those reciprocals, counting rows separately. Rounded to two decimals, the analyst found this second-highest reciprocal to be 0.30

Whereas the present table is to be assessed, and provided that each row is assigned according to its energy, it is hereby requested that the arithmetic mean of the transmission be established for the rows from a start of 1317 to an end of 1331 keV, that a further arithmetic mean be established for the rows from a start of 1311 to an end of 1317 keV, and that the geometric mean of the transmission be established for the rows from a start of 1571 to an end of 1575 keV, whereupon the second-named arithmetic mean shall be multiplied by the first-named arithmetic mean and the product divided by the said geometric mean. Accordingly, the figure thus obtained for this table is 5.0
